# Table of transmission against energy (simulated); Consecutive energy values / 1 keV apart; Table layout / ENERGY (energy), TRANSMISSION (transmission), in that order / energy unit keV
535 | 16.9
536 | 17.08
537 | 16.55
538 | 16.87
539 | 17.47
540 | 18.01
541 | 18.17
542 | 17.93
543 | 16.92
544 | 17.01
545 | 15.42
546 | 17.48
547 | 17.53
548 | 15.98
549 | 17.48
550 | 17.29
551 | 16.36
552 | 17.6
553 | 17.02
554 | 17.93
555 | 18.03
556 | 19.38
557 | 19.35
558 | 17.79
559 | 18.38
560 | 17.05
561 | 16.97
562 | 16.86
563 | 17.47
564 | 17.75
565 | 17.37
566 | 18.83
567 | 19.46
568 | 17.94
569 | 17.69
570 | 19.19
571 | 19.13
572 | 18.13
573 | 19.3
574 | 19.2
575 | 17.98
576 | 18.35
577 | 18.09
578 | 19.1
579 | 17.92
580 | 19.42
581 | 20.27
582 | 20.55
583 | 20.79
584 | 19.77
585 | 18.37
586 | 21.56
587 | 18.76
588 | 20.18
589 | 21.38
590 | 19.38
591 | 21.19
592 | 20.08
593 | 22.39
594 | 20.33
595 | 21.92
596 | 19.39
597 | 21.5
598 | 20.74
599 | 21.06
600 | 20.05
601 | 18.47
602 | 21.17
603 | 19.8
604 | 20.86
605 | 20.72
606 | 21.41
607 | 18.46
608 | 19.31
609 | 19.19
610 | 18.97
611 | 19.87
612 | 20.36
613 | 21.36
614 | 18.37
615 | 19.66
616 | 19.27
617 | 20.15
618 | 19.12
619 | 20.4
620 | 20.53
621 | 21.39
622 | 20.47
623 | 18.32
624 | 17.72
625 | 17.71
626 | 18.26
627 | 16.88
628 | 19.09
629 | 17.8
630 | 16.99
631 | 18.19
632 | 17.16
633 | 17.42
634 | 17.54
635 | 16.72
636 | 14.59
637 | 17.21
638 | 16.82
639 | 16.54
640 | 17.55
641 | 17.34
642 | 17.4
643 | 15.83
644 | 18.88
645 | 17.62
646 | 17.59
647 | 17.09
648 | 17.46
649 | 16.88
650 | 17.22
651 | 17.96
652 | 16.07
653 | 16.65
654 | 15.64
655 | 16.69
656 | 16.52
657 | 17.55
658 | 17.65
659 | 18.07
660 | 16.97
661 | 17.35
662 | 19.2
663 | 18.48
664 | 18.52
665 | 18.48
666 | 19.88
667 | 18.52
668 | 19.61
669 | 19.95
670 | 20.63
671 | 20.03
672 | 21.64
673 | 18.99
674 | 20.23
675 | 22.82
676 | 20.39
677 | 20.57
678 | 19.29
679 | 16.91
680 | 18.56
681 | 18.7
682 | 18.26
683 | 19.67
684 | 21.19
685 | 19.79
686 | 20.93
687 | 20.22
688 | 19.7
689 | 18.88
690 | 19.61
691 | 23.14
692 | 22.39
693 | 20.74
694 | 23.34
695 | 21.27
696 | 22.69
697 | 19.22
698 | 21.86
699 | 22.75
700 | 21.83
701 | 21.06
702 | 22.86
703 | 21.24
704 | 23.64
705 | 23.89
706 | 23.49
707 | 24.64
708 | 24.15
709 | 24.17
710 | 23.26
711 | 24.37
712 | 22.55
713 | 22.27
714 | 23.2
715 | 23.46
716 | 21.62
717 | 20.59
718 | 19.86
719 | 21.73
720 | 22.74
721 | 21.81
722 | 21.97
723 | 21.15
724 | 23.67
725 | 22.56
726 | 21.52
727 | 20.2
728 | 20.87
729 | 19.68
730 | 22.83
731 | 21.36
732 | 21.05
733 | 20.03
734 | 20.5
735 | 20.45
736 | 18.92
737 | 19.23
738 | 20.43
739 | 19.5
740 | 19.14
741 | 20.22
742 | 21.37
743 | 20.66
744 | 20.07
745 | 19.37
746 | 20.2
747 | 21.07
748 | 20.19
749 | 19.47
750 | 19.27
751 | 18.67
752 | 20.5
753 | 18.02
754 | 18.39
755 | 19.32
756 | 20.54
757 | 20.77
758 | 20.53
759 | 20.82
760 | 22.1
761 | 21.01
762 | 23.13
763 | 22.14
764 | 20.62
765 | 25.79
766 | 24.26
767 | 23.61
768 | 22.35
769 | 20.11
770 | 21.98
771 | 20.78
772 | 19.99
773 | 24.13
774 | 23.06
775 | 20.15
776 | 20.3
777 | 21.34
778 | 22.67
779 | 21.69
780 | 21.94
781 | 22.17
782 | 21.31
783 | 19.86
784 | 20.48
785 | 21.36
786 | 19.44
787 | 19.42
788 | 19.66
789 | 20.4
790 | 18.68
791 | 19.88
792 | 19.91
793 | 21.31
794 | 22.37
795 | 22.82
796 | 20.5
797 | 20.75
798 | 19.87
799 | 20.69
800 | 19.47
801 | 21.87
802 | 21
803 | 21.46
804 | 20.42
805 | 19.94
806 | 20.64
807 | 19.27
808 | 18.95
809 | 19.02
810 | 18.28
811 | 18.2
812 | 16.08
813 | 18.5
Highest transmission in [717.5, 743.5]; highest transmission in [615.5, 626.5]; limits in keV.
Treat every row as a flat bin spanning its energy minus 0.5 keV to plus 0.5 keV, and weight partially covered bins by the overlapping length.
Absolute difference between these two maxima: 2.3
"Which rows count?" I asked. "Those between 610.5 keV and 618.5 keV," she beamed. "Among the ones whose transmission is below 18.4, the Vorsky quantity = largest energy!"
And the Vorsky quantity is 614 keV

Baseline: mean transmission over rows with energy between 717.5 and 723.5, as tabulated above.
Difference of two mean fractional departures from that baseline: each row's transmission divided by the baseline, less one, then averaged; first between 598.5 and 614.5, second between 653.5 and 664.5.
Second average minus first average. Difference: -0.11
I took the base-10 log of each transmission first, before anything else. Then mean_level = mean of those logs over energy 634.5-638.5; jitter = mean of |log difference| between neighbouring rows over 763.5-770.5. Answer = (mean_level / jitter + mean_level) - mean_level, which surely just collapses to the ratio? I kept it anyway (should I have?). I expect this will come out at 30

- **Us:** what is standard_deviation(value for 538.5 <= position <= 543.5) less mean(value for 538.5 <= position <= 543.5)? -17.2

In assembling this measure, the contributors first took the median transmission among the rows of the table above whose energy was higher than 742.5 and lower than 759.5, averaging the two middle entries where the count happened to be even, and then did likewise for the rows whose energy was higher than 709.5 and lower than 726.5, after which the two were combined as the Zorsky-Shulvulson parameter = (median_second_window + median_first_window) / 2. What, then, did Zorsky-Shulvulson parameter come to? 21.2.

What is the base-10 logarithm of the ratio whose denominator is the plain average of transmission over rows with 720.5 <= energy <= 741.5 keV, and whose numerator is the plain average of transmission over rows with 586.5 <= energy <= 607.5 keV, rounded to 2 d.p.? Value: -0.01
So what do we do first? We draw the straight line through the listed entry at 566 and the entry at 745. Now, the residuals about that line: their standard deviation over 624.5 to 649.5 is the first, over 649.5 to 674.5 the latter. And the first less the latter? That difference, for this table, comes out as -0.6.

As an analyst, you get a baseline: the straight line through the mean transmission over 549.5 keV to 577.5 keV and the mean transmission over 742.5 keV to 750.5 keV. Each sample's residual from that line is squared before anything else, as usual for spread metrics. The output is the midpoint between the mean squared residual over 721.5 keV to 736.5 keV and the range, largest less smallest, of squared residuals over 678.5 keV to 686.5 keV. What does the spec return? 4.4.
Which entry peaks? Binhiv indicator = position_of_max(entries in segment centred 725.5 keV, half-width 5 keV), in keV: 724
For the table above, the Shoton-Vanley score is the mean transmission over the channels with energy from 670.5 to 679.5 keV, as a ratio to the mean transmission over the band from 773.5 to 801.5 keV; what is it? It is 0.96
